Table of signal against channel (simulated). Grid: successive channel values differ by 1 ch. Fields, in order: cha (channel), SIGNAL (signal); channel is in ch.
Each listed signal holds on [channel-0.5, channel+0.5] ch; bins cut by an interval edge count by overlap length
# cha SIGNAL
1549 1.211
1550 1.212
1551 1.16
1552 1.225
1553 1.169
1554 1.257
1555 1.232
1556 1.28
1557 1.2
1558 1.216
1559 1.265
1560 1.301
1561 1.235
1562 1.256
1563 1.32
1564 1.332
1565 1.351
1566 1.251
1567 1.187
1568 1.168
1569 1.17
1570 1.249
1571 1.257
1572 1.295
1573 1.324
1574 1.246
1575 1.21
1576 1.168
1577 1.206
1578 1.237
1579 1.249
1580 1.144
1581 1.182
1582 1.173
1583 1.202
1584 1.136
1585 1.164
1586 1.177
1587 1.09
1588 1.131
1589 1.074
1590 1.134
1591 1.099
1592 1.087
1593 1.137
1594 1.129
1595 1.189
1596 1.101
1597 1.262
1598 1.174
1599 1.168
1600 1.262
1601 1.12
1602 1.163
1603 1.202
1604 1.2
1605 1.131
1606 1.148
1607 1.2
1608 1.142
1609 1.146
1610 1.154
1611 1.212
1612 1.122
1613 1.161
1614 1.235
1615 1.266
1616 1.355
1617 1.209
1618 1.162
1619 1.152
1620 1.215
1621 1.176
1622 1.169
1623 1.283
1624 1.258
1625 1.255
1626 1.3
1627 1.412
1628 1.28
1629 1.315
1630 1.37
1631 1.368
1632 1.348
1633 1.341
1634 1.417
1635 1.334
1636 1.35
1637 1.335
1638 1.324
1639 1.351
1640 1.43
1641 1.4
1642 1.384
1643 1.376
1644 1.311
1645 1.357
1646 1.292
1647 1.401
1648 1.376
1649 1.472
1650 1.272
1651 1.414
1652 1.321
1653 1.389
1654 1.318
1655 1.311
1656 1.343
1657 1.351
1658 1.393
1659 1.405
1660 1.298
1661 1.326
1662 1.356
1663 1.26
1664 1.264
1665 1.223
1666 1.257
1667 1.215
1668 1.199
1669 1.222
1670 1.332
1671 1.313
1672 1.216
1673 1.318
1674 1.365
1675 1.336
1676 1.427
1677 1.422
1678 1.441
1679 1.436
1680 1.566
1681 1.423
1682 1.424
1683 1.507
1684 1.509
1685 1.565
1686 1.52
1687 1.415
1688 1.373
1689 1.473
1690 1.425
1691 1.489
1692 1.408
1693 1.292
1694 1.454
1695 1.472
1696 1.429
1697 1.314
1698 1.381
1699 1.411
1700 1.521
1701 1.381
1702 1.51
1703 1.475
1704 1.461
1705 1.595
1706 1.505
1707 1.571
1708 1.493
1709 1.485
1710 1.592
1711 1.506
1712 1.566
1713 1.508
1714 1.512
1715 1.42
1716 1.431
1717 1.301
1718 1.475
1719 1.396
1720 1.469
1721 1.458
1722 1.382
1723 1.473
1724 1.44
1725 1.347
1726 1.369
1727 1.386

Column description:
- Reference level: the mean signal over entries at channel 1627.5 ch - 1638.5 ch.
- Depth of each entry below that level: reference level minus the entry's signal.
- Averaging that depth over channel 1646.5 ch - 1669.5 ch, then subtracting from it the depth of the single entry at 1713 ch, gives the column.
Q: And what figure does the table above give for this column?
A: 0.19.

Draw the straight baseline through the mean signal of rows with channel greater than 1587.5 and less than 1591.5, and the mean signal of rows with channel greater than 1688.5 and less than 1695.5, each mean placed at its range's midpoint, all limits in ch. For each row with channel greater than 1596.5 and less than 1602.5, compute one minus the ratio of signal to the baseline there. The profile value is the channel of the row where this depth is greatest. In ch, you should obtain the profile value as 1601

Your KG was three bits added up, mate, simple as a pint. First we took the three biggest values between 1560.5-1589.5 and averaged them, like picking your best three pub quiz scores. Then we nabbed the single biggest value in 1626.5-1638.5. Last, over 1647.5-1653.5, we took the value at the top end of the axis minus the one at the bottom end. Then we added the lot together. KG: 2.77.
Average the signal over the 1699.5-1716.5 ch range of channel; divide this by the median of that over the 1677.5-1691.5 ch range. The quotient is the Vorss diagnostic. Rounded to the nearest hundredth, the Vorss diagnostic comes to 1.03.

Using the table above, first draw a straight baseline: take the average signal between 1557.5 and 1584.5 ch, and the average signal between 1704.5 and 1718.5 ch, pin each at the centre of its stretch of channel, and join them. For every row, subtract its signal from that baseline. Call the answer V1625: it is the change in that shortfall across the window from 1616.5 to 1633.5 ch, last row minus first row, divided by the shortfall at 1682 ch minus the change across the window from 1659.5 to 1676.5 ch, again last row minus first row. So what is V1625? -0.9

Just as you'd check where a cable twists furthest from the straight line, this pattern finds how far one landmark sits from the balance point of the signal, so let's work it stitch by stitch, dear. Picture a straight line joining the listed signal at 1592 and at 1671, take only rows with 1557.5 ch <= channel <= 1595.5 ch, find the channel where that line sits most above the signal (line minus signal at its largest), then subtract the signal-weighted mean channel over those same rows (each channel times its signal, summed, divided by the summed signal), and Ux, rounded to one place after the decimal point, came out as 13.0 ch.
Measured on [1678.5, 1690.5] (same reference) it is 3.5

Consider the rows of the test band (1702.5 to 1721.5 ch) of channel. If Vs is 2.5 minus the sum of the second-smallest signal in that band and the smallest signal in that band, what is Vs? -0.20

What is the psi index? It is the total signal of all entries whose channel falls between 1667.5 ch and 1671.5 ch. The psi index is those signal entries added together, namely 5.07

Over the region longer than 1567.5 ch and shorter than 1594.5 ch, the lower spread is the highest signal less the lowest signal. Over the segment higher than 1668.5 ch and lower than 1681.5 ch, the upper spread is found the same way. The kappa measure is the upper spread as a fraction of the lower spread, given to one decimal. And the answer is 1.4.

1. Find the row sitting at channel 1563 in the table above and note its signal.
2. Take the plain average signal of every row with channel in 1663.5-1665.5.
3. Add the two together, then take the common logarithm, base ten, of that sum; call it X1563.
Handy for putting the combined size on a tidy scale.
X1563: 0.409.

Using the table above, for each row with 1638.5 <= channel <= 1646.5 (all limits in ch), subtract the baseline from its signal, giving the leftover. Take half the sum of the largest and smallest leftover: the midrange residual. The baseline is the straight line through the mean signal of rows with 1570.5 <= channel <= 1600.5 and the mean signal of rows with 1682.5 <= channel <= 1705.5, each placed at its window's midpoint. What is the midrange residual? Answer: 0.037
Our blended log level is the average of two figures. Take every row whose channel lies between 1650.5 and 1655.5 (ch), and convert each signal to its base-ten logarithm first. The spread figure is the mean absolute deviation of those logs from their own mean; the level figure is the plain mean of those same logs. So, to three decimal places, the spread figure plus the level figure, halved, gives 0.072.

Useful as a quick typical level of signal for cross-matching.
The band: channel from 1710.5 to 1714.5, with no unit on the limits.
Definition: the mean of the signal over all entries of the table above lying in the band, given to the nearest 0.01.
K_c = 1.52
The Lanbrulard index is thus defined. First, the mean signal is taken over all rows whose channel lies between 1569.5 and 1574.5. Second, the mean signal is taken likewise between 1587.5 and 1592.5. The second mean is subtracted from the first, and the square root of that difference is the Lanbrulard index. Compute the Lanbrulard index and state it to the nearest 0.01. 0.41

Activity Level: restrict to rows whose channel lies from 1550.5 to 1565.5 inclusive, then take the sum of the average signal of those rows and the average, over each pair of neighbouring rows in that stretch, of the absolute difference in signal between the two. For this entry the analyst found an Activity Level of 1.30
